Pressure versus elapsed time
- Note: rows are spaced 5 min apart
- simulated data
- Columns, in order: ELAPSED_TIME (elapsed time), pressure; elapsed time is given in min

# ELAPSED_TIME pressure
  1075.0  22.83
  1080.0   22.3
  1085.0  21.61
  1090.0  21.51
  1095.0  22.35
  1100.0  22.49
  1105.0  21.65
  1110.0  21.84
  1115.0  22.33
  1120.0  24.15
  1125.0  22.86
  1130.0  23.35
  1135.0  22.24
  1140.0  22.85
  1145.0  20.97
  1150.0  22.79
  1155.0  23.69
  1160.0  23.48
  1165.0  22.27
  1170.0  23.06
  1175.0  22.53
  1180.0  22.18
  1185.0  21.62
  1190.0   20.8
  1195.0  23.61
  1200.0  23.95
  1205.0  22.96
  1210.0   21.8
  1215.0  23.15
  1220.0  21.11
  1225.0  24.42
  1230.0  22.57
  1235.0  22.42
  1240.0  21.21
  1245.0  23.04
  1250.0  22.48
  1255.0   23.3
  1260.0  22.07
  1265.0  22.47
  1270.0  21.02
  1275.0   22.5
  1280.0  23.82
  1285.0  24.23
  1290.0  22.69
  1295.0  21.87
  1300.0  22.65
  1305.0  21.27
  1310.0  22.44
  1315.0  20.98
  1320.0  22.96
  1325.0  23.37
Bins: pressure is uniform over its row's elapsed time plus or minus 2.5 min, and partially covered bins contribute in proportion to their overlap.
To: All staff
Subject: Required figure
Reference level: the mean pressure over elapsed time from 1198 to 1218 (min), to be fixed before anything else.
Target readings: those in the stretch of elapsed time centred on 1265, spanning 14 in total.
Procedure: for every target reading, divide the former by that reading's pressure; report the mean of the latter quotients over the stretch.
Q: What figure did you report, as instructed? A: 1.05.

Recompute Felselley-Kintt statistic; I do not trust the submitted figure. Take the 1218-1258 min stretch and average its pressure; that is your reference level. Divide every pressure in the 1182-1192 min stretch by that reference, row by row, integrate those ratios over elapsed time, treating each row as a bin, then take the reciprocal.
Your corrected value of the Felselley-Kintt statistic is 0.11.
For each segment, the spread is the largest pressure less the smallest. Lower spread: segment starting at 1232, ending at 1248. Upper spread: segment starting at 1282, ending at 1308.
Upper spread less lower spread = 1.1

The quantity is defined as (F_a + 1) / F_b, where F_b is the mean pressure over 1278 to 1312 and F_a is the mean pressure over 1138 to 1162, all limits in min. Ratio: 1.05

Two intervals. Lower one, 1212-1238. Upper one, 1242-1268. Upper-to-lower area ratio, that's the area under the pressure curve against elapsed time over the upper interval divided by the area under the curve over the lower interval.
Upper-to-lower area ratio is 1.00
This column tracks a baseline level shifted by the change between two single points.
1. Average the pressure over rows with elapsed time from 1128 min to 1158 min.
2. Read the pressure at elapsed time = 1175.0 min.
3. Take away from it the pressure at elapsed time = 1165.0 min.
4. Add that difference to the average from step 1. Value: 22.9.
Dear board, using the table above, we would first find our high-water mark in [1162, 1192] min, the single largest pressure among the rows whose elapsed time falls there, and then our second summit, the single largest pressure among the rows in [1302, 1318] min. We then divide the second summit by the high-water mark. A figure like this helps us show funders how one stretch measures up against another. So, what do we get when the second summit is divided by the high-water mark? 0.97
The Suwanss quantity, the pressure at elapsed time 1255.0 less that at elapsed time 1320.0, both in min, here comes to 0.3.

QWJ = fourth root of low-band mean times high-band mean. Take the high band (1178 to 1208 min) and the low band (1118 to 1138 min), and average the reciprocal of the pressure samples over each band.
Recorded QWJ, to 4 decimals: 0.2095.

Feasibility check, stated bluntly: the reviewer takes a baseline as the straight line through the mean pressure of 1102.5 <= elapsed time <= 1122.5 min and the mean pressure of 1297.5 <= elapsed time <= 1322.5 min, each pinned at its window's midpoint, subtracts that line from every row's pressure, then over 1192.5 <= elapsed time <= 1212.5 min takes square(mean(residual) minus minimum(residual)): 1.6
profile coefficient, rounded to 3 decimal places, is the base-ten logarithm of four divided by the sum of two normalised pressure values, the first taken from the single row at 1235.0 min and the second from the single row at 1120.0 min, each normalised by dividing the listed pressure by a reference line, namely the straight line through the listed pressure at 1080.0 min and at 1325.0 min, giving 0.290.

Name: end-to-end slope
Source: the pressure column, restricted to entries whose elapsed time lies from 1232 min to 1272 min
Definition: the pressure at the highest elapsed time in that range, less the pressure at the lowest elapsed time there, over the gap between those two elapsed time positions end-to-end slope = -0.040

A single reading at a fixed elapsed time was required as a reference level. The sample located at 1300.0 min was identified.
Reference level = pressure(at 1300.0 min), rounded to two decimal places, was 22.65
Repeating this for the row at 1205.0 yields 22.96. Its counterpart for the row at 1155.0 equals 23.69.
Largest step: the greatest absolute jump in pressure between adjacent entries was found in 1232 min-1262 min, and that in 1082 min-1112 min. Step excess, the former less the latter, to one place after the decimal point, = 1.0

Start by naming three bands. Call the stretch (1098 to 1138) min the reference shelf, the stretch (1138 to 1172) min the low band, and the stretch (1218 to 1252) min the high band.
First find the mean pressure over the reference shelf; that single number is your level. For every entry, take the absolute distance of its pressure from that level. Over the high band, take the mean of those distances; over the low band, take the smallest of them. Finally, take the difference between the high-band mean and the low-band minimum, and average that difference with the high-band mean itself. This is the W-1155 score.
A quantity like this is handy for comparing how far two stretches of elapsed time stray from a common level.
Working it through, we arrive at 0.70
